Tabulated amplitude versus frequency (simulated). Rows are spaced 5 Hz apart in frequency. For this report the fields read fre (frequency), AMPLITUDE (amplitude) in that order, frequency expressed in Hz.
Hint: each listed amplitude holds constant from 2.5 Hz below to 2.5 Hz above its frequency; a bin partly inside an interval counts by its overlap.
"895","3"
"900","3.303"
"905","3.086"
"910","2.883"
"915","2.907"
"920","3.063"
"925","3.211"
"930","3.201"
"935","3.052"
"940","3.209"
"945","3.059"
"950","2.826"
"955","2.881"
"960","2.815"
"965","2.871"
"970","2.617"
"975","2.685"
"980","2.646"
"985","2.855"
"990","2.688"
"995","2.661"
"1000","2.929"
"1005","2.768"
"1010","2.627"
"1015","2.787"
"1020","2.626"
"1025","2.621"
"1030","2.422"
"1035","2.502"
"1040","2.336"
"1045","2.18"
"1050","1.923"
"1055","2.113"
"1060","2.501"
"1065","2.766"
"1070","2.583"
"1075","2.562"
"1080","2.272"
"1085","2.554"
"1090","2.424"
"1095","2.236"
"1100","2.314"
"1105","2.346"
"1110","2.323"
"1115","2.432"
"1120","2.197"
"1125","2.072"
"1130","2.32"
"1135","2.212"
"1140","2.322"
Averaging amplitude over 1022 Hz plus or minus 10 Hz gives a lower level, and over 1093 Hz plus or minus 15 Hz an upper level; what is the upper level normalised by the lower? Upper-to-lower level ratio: 0.90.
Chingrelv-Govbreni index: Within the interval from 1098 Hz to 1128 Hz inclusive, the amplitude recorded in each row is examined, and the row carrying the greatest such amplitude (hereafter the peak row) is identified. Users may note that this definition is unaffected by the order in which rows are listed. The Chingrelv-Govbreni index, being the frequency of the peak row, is 1115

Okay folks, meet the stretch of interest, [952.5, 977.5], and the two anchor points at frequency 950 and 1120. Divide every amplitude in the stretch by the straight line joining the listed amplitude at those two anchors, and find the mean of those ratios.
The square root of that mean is 1.000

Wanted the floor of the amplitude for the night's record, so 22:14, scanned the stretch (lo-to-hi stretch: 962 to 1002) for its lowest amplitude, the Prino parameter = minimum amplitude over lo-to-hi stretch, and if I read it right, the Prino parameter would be 2.617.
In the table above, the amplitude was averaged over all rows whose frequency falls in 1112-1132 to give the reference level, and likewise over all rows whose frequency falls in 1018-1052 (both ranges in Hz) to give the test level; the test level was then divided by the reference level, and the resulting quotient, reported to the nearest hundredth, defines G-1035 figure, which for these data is 1.05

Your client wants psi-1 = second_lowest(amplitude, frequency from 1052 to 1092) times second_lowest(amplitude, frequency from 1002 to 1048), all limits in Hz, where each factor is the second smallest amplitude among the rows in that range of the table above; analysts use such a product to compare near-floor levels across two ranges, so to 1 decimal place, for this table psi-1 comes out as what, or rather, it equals 5.3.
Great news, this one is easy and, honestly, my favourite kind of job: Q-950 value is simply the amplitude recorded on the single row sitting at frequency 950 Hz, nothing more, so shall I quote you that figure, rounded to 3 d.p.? 2.826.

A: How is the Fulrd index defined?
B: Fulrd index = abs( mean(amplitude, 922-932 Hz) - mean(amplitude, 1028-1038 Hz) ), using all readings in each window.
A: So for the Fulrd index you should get 0.74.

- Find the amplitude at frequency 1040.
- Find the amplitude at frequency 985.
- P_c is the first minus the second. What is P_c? -0.52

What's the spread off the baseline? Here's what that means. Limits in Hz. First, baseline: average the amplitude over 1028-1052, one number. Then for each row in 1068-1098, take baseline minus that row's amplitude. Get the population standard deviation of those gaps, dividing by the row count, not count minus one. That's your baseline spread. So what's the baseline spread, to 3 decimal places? 0.140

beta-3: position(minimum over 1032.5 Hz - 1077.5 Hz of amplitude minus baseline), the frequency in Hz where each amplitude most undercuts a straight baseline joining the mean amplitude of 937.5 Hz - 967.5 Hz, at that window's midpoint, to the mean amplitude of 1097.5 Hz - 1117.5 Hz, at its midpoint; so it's 1050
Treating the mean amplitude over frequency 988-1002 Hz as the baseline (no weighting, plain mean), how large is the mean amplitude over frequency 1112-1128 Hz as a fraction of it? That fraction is 0.81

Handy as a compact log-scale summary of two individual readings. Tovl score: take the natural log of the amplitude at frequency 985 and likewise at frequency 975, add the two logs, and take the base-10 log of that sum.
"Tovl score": 0.31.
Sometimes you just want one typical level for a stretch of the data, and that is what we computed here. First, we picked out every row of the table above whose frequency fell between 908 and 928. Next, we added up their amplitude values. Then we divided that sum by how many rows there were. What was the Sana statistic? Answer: 3.02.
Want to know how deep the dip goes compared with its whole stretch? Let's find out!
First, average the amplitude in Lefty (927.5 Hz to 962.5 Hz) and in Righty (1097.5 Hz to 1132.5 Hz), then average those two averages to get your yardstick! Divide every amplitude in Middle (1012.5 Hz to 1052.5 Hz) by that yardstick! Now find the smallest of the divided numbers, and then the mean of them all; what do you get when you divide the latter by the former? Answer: 1.26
